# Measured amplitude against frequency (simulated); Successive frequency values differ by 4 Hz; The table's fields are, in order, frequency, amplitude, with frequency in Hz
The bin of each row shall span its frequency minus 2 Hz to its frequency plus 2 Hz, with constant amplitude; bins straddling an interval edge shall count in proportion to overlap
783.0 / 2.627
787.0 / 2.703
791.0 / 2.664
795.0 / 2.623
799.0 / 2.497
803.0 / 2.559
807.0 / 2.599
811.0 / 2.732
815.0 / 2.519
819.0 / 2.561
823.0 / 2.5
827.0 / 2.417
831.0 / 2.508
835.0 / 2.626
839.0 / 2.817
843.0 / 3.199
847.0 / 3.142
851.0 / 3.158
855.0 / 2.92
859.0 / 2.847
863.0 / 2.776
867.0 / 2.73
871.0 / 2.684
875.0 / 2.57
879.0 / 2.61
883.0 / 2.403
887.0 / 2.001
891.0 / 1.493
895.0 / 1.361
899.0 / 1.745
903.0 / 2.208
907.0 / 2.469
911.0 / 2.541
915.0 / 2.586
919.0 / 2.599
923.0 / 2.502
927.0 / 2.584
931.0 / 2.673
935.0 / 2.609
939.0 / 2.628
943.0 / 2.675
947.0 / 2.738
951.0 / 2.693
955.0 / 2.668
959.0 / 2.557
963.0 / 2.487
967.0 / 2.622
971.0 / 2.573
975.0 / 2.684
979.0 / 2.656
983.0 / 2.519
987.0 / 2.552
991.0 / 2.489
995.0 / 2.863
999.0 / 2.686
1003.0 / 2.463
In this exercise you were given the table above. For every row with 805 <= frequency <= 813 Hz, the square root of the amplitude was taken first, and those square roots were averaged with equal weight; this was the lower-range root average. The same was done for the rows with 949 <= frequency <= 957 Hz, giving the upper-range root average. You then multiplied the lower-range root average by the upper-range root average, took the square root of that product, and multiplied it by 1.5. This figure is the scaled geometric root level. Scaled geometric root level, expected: 2.45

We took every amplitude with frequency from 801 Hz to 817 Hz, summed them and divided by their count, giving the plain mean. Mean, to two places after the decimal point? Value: 2.60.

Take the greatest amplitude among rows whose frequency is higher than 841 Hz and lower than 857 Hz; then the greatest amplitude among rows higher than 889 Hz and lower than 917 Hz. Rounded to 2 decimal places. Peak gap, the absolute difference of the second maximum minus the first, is 0.61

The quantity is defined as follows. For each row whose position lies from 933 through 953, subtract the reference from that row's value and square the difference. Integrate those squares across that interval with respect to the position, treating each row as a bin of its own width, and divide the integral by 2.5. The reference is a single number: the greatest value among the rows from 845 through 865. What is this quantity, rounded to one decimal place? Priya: 1.9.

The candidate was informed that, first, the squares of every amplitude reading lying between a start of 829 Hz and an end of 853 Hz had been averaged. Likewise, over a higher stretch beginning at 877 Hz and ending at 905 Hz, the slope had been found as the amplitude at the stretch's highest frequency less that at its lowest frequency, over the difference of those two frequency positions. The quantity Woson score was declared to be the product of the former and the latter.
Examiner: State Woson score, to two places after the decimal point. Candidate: -0.14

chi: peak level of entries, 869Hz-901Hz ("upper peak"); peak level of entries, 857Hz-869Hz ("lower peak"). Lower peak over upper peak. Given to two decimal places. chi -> 1.06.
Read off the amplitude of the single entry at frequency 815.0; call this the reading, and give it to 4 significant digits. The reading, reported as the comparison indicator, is 2.519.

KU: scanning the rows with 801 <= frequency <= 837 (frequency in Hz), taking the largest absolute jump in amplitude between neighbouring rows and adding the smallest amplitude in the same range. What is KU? 2.63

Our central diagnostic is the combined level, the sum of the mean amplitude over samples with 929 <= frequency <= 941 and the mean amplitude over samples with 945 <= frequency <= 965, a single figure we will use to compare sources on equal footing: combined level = 5.3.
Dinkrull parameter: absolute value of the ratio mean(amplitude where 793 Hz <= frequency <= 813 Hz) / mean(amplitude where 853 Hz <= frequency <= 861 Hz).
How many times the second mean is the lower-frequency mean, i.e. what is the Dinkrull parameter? 0.90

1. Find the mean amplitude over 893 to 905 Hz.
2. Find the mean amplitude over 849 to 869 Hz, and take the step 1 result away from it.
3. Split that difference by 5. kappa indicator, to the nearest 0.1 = 0.2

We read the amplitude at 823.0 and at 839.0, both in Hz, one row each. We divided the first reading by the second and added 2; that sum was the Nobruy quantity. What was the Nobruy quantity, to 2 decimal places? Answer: 2.89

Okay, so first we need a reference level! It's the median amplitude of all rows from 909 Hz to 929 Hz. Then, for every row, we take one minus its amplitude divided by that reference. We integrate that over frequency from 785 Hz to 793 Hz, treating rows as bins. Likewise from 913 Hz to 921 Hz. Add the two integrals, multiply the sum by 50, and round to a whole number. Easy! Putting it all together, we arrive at -17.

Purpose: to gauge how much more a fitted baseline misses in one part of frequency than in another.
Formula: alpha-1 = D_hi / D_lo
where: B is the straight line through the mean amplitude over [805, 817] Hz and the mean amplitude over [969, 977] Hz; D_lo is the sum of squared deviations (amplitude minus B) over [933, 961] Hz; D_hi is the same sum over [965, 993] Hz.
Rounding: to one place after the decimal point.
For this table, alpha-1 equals 1.7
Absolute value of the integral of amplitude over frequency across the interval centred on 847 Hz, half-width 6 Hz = 38.0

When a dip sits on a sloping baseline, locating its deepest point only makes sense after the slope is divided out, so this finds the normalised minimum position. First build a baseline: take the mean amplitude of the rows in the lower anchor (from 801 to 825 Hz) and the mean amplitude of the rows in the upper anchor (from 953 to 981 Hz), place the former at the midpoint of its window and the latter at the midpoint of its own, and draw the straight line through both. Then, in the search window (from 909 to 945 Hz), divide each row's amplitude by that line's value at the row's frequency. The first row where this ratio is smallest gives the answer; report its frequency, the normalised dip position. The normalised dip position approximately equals 923.0 Hz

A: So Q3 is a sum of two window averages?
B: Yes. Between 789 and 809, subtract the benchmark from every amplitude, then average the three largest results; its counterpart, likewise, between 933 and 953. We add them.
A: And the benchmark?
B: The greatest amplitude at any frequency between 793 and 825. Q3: -0.13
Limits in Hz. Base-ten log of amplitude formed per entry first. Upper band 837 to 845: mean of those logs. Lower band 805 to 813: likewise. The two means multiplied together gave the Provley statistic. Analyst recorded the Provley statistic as 0.203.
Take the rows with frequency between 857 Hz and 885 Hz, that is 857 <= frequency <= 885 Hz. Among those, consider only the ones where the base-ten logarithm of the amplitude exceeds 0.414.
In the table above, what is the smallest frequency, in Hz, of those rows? 859.0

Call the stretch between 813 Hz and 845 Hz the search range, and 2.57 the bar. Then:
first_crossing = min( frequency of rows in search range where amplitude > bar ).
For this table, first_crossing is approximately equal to 835.0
